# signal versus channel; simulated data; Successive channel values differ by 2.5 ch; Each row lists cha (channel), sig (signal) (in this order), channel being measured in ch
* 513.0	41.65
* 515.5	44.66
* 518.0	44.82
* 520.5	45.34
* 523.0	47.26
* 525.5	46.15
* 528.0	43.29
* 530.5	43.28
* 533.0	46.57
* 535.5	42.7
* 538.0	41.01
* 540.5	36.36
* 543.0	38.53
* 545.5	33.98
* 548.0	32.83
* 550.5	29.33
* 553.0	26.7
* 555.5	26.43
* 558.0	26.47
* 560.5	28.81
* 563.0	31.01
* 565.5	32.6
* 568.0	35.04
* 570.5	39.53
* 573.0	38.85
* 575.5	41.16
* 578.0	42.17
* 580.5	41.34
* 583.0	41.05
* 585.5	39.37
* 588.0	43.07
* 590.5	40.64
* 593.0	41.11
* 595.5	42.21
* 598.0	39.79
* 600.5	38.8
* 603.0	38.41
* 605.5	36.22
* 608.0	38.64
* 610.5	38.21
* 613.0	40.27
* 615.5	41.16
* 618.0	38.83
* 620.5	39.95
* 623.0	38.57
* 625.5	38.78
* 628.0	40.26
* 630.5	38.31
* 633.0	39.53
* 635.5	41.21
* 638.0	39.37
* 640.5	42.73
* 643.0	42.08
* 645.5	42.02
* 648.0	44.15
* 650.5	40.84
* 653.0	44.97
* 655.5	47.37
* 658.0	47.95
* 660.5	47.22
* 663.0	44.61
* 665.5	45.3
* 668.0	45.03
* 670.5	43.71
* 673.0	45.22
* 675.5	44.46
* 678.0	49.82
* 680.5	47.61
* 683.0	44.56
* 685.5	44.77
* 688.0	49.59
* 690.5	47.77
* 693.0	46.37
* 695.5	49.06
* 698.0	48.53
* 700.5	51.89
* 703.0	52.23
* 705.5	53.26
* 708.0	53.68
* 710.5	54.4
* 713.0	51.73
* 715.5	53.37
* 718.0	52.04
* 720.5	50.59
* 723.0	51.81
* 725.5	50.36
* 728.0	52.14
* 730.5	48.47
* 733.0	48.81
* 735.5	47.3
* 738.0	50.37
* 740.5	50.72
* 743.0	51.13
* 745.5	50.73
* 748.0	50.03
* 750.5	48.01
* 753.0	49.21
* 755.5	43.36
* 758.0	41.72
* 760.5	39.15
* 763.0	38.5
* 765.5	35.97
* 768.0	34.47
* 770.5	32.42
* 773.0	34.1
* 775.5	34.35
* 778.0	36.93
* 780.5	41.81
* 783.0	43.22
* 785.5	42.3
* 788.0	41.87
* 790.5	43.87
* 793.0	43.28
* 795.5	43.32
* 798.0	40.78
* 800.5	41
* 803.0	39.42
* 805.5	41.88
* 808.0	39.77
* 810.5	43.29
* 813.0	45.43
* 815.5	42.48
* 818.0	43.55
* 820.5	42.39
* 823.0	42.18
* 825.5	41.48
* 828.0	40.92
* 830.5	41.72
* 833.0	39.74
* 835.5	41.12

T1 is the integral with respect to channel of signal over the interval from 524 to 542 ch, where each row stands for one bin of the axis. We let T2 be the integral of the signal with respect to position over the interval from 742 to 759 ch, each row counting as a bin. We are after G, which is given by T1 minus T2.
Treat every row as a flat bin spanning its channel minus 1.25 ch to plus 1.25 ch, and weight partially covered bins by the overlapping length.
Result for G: -42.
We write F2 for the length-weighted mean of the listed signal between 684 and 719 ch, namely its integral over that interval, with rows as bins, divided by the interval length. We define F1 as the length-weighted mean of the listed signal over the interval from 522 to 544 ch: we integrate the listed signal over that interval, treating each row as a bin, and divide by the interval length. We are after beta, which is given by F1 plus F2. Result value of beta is 93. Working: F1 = 43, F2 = 50.6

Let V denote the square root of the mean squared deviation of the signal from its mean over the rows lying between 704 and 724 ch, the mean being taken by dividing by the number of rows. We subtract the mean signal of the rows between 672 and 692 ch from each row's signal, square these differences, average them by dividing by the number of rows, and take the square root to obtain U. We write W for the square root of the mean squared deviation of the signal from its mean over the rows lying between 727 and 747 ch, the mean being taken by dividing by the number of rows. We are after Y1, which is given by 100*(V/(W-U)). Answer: -195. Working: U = 2.1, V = 1.18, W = 1.5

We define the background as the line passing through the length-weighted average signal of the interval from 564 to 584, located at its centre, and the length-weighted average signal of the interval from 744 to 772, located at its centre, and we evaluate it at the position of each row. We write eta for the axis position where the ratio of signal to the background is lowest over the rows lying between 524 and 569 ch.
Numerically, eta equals 555.5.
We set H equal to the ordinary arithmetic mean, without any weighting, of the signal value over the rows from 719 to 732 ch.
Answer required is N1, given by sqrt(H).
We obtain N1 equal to 7.1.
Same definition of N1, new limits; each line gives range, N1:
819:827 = 6.5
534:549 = 6.1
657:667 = 6.8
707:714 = 7.3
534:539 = 6.5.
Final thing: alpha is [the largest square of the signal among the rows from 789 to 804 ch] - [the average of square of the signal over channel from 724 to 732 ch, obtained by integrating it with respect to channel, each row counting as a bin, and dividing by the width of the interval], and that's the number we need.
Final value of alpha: -610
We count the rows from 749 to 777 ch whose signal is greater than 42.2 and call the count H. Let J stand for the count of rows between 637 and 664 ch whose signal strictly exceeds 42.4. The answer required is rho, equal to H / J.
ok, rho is 0.4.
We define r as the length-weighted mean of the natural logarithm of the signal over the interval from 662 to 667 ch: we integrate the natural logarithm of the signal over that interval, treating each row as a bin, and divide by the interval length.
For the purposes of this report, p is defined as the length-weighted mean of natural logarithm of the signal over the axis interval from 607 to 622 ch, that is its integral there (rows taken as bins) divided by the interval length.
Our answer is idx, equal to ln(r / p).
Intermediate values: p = 3.68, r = 3.81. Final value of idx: 0.035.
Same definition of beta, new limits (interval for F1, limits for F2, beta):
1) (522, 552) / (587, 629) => 80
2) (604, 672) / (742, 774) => 84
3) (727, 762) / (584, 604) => 88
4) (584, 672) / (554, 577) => 75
